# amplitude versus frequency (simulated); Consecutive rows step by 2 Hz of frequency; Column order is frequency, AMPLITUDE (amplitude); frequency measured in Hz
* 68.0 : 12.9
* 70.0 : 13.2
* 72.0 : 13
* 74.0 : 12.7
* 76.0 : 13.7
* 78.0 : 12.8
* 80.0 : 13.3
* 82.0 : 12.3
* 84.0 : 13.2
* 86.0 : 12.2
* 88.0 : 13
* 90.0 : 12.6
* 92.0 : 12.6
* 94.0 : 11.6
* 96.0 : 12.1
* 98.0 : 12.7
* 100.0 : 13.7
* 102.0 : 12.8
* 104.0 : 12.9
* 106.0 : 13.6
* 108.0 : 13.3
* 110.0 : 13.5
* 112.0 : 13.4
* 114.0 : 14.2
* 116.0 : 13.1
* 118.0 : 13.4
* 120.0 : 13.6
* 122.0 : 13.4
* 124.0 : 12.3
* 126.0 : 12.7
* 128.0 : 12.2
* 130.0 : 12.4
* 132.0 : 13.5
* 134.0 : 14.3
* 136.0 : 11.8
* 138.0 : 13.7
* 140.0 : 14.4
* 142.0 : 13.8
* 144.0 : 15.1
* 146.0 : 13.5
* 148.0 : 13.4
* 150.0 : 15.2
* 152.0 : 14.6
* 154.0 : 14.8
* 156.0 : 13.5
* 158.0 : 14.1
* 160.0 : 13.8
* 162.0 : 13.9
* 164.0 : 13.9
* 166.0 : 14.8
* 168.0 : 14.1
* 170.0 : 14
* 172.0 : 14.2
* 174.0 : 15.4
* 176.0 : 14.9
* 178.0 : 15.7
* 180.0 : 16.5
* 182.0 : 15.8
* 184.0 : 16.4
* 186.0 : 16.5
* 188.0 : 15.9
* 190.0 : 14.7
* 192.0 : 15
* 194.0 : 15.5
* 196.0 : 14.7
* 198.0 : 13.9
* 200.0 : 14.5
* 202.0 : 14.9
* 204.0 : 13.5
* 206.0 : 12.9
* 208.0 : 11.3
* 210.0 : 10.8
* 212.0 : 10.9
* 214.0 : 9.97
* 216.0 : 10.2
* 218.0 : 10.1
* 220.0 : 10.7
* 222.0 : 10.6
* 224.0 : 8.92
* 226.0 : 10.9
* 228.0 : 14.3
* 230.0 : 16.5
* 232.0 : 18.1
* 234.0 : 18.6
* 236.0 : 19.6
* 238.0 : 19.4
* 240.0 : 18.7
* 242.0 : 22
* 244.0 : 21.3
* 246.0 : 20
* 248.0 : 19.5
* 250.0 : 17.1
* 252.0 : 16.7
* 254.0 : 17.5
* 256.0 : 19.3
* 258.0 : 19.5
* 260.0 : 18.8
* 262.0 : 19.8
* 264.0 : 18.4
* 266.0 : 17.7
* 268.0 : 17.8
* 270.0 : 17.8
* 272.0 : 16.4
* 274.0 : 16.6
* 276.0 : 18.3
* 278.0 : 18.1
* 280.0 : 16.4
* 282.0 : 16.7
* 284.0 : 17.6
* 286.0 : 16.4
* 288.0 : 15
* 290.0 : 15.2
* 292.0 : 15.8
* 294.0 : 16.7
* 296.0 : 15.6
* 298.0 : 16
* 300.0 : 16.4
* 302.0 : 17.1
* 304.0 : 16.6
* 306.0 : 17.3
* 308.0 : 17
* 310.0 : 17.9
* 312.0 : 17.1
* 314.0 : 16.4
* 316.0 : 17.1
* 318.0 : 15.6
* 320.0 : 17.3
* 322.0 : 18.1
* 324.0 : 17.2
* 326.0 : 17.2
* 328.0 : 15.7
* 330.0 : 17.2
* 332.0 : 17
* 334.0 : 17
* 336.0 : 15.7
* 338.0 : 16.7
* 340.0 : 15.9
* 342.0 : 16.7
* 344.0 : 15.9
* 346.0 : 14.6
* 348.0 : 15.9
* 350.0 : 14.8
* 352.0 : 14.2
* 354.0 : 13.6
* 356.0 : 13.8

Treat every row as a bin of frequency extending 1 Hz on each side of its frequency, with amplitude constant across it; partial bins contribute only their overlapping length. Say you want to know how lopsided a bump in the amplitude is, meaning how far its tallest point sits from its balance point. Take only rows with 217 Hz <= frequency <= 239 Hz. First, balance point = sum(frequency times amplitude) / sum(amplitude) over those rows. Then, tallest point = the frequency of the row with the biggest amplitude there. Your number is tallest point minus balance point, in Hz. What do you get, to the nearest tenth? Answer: 6.4 Hz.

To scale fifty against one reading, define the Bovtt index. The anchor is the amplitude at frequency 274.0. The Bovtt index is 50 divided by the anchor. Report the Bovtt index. 3.01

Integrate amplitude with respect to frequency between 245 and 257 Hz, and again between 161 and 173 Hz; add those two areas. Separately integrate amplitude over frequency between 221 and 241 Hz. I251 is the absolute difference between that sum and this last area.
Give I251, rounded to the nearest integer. 79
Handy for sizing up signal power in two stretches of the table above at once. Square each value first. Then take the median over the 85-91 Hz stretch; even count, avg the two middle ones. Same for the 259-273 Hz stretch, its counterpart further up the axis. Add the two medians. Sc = 476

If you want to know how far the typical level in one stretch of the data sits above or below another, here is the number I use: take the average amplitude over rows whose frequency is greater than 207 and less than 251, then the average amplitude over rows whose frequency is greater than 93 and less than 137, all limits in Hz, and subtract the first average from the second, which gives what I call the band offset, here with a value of -2.0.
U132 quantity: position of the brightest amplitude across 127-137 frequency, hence 134.0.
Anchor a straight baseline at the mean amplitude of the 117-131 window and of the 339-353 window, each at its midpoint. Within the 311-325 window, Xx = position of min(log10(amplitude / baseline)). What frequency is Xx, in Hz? 318.0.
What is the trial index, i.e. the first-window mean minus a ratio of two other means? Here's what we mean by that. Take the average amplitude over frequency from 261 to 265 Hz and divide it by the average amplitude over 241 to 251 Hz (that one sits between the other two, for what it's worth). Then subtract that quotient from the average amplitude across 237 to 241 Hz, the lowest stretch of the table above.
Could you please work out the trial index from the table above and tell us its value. 18.1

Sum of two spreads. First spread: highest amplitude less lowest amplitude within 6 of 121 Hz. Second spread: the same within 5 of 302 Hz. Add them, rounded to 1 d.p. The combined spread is 2.6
